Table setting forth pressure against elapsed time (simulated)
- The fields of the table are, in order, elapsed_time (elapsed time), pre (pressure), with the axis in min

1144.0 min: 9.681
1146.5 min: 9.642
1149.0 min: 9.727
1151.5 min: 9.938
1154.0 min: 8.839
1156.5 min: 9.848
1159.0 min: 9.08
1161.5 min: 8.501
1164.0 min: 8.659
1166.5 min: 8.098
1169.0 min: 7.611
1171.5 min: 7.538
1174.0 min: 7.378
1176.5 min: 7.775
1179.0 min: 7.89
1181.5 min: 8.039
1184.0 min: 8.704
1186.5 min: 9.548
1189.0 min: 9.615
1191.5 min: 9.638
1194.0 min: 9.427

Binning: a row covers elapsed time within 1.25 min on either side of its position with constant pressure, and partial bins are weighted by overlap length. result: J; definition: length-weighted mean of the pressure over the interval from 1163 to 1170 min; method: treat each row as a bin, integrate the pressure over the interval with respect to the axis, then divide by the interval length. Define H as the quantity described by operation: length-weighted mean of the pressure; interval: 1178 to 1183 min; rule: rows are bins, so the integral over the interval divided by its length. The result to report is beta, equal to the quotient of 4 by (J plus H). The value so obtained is 0.248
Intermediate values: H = 8.01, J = 8.1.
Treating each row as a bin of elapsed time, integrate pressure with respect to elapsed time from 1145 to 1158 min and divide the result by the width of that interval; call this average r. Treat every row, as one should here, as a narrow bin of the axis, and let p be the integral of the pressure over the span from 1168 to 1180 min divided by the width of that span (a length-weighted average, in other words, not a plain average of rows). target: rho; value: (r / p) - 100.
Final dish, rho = -98.7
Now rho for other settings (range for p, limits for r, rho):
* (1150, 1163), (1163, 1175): -99.2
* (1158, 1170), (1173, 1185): -99.1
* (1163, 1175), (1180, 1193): -98.8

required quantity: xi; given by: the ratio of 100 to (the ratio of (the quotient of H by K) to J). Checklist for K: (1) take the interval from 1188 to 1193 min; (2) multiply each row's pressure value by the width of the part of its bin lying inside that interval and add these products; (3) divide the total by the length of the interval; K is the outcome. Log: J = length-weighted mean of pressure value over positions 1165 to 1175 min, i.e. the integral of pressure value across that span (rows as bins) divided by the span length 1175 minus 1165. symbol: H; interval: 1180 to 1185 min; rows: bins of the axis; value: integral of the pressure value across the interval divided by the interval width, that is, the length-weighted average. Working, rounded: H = 8.3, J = 7.7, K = 9.6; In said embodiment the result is 888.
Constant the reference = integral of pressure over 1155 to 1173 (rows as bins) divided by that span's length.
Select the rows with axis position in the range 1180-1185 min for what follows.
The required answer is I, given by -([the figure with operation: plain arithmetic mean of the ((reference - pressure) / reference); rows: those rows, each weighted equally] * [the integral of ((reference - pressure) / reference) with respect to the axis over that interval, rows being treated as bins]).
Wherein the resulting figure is 0.00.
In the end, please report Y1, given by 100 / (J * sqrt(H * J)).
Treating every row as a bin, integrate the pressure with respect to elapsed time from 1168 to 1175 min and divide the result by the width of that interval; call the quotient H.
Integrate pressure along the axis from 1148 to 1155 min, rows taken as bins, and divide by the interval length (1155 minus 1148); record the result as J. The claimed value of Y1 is 1.24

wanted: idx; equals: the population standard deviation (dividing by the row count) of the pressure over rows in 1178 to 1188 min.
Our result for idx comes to 0.66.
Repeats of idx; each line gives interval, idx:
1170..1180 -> 0.20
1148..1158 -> 0.44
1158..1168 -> 0.35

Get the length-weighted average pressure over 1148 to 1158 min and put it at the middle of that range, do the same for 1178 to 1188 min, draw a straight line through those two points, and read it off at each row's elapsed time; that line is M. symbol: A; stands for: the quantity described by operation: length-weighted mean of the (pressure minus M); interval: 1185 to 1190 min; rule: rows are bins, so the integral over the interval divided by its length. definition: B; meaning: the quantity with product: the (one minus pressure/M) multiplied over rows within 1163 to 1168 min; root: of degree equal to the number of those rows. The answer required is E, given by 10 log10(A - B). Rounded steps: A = 1.1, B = 0.082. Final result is 0.1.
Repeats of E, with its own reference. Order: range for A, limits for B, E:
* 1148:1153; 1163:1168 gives -12.8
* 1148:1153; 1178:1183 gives -12.7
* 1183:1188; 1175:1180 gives -2.5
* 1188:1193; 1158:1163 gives 0.9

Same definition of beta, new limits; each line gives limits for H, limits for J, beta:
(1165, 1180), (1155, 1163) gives 0.237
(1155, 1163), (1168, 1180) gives 0.239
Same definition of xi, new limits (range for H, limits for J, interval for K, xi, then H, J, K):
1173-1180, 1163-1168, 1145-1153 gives 1055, 7.7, 8.3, 9.7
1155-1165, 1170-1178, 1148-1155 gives 799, 9.0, 7.6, 9.5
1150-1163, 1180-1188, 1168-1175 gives 712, 9.2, 8.8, 7.5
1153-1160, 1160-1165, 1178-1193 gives 828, 9.3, 8.6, 8.9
